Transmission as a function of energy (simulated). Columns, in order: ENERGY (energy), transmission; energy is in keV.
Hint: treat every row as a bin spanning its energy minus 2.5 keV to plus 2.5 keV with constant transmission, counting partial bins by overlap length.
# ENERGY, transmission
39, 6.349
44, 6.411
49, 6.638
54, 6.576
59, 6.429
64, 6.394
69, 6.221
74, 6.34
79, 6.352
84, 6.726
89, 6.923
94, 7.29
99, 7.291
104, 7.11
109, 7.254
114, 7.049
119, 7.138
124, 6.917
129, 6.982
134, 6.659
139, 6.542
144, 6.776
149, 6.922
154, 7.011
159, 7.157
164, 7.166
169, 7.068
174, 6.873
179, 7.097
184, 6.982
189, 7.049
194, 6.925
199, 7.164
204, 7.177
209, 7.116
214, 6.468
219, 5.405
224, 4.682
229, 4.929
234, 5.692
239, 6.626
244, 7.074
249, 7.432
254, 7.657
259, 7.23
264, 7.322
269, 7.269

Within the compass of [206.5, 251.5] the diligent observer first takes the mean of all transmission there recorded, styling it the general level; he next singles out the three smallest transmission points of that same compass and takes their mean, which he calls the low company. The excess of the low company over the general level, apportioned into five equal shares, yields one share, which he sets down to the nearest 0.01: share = -0.23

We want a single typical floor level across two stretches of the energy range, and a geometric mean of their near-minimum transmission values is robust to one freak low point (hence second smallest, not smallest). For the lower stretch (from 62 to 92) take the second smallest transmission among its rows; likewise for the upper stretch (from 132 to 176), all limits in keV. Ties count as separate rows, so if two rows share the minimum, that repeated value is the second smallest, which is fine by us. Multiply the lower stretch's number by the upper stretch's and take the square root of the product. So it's 6.50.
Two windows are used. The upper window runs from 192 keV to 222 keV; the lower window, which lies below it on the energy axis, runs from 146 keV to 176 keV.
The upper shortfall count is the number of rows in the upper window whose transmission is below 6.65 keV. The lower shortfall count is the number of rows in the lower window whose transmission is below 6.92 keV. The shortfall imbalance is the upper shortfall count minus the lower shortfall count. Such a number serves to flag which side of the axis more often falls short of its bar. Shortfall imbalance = 1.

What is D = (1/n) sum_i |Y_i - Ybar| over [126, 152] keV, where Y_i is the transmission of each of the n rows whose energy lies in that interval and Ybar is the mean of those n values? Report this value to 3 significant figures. 0.141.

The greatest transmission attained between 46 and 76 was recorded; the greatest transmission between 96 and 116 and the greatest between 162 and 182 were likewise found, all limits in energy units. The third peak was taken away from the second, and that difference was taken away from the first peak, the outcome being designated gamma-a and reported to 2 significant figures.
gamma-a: 6.5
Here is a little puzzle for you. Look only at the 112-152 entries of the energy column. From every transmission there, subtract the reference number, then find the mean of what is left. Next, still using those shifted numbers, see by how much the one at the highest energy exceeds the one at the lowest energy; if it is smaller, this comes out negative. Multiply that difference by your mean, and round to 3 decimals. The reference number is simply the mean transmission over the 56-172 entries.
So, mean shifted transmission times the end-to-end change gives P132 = -0.002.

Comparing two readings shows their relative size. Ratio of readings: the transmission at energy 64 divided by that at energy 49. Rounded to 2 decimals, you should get 0.96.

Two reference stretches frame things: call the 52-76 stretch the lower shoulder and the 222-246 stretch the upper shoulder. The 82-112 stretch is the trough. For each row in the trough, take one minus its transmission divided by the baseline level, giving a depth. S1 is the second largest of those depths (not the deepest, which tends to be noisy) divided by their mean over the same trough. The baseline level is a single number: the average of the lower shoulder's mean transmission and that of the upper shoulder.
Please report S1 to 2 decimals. 0.82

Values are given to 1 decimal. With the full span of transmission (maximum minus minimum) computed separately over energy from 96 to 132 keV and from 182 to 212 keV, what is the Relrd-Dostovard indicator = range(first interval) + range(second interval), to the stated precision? 0.6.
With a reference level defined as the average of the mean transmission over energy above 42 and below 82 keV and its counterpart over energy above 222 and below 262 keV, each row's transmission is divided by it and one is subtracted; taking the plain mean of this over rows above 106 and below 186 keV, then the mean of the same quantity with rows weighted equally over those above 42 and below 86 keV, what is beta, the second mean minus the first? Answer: -0.081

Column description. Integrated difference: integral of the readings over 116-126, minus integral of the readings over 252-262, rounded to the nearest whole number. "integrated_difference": -4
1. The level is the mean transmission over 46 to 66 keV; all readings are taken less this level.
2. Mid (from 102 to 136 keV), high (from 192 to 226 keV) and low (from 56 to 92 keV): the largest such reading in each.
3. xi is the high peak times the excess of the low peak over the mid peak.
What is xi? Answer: -0.22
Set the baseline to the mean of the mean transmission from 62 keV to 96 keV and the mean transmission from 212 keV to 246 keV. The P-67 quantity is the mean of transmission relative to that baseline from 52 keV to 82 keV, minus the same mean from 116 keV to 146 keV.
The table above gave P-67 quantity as -0.5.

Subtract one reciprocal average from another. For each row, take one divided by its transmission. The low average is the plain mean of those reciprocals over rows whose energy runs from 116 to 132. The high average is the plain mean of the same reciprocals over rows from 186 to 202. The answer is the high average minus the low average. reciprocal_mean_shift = -0.001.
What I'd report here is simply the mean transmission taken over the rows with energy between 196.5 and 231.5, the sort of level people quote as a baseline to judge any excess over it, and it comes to 6.1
